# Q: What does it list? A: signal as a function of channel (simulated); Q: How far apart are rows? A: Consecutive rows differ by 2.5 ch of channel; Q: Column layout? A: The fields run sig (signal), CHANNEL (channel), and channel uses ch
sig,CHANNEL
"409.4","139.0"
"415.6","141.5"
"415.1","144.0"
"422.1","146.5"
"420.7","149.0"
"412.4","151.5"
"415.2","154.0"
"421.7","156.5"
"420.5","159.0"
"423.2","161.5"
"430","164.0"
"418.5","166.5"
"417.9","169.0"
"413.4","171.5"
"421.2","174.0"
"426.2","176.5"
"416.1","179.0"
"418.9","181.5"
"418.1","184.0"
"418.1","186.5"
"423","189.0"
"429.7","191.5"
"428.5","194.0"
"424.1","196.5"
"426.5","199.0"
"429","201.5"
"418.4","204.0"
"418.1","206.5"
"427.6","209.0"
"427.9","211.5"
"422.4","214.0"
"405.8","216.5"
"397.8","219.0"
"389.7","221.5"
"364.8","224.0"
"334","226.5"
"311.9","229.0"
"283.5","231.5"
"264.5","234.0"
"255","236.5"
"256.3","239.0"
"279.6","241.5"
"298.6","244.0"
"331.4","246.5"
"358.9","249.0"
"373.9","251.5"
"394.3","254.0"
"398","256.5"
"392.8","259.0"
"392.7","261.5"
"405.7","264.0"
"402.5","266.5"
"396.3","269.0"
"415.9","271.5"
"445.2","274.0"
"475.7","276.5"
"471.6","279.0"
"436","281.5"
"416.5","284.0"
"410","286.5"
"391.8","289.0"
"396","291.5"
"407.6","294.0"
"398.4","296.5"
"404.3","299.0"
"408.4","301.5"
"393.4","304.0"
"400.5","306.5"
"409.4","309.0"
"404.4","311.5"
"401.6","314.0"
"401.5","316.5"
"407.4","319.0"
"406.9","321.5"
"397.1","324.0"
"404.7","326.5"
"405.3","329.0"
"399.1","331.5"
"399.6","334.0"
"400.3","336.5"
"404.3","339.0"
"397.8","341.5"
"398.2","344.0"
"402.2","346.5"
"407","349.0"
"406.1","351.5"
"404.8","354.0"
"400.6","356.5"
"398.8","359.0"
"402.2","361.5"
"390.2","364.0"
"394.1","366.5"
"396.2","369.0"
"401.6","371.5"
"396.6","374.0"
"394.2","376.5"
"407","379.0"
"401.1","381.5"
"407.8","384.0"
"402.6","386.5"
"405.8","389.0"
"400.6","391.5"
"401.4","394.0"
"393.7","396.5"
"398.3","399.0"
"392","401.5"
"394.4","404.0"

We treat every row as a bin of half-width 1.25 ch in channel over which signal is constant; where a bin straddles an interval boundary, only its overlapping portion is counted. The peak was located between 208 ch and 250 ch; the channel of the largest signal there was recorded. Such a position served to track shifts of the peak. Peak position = 211.5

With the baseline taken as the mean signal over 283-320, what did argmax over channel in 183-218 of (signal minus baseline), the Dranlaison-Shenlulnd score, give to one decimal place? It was 191.5 ch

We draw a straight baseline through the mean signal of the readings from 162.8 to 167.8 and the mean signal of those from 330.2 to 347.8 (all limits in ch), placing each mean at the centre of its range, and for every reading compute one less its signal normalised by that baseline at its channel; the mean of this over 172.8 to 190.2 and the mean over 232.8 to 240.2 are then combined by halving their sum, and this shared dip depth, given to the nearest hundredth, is 0.19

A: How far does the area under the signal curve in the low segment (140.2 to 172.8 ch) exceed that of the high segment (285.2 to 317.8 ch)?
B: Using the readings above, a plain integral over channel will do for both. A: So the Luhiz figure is 548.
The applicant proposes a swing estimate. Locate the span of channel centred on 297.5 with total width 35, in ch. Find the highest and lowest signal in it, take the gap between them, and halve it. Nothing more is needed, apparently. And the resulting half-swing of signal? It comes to 22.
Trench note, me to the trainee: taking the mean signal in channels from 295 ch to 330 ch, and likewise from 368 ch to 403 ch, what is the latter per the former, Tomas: 0.99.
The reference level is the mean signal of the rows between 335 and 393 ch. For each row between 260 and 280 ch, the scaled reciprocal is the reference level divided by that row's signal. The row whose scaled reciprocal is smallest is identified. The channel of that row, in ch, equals 276.5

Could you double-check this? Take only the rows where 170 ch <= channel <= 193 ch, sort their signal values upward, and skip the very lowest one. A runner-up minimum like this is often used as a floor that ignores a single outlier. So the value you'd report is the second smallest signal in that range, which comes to 416.1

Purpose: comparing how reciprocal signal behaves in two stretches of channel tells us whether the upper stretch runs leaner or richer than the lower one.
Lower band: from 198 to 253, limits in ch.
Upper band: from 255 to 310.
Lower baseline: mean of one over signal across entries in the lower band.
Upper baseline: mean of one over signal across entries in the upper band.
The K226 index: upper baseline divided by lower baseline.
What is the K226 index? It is 0.84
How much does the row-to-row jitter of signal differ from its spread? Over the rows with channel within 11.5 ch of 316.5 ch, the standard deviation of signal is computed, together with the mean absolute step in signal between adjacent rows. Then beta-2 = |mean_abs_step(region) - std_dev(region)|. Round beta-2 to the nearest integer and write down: 1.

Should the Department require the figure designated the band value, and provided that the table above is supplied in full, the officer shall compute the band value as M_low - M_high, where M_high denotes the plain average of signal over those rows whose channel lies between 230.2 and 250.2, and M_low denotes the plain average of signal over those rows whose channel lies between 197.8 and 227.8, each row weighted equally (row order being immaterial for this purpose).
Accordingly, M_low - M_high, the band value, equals 114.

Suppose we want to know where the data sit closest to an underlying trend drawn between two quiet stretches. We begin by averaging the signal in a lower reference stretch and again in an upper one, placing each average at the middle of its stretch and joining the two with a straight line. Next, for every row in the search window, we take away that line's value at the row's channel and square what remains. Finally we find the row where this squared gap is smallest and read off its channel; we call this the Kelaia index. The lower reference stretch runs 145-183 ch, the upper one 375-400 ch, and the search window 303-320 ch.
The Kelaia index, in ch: 319.0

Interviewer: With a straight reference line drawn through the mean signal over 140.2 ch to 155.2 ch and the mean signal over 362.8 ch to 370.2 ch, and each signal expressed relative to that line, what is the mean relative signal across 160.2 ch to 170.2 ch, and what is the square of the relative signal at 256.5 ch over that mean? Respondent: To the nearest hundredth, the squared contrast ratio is 0.93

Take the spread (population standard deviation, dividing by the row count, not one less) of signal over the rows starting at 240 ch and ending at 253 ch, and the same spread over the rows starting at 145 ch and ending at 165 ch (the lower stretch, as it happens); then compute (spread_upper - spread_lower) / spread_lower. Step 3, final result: 6.18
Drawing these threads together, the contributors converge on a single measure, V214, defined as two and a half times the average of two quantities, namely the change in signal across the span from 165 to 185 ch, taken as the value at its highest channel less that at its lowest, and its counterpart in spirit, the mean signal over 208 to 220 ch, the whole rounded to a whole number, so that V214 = 520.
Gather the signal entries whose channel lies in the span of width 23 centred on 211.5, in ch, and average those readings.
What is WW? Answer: 415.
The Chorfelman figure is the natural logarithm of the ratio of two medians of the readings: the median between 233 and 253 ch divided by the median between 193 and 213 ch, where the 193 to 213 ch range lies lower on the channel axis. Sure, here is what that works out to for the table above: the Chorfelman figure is -0.39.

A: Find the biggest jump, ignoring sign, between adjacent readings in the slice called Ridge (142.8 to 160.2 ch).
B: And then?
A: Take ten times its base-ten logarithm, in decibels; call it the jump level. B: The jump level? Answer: 9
